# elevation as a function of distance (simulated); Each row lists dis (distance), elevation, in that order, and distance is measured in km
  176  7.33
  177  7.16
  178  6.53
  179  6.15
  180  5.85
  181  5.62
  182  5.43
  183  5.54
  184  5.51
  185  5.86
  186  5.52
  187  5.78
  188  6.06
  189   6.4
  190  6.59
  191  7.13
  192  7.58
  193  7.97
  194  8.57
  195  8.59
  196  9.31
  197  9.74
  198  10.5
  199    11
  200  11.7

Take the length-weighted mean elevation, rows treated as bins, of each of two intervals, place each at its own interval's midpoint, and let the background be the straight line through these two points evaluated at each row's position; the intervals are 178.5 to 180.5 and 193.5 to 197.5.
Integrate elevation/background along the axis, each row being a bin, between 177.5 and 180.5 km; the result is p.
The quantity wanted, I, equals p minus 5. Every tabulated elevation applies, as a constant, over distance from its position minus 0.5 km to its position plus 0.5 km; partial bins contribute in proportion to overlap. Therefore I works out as -1.9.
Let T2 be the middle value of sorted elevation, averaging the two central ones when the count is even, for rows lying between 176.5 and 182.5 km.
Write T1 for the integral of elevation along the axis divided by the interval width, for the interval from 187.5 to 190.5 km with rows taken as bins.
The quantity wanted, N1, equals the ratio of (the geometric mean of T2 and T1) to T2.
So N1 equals 1.03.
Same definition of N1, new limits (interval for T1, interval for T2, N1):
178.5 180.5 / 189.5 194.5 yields 0.89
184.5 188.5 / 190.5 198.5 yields 0.82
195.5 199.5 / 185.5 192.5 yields 1.26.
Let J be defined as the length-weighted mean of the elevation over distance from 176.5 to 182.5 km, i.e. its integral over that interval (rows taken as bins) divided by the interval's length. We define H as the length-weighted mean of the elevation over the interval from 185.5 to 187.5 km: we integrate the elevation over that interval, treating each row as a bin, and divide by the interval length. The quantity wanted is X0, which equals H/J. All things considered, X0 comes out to 0.9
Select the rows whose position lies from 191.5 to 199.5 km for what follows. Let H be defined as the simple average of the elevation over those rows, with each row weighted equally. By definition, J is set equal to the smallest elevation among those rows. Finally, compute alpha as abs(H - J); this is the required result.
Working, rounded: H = 9.2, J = 7.58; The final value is 1.58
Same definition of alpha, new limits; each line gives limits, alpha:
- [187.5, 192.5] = 0.69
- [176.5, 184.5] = 0.54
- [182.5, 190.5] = 0.40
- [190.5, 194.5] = 0.68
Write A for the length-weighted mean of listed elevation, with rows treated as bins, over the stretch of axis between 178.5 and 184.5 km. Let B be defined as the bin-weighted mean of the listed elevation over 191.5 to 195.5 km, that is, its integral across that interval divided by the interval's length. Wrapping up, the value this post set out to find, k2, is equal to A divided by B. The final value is 0.69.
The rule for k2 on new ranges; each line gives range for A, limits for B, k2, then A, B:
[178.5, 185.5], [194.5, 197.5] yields 0.62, 5.7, 9.2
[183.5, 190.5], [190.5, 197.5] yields 0.71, 6.0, 8.4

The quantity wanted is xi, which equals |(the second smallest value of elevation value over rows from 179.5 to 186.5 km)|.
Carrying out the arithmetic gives 5.51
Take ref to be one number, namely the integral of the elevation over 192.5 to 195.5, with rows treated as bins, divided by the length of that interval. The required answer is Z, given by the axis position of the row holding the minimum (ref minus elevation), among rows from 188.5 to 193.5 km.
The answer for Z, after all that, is 193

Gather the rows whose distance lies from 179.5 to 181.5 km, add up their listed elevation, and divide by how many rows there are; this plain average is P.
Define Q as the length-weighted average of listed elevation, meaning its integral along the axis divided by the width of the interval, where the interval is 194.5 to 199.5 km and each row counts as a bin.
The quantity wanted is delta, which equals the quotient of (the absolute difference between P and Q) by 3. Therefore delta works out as 1.36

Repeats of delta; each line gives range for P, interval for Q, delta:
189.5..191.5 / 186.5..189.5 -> 0.26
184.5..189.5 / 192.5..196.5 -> 0.90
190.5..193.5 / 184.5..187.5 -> 0.61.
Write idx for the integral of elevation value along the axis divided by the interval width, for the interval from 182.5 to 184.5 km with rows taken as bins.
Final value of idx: 5.5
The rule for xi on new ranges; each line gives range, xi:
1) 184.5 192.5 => 5.78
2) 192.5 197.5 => 8.57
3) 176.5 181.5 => 5.85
